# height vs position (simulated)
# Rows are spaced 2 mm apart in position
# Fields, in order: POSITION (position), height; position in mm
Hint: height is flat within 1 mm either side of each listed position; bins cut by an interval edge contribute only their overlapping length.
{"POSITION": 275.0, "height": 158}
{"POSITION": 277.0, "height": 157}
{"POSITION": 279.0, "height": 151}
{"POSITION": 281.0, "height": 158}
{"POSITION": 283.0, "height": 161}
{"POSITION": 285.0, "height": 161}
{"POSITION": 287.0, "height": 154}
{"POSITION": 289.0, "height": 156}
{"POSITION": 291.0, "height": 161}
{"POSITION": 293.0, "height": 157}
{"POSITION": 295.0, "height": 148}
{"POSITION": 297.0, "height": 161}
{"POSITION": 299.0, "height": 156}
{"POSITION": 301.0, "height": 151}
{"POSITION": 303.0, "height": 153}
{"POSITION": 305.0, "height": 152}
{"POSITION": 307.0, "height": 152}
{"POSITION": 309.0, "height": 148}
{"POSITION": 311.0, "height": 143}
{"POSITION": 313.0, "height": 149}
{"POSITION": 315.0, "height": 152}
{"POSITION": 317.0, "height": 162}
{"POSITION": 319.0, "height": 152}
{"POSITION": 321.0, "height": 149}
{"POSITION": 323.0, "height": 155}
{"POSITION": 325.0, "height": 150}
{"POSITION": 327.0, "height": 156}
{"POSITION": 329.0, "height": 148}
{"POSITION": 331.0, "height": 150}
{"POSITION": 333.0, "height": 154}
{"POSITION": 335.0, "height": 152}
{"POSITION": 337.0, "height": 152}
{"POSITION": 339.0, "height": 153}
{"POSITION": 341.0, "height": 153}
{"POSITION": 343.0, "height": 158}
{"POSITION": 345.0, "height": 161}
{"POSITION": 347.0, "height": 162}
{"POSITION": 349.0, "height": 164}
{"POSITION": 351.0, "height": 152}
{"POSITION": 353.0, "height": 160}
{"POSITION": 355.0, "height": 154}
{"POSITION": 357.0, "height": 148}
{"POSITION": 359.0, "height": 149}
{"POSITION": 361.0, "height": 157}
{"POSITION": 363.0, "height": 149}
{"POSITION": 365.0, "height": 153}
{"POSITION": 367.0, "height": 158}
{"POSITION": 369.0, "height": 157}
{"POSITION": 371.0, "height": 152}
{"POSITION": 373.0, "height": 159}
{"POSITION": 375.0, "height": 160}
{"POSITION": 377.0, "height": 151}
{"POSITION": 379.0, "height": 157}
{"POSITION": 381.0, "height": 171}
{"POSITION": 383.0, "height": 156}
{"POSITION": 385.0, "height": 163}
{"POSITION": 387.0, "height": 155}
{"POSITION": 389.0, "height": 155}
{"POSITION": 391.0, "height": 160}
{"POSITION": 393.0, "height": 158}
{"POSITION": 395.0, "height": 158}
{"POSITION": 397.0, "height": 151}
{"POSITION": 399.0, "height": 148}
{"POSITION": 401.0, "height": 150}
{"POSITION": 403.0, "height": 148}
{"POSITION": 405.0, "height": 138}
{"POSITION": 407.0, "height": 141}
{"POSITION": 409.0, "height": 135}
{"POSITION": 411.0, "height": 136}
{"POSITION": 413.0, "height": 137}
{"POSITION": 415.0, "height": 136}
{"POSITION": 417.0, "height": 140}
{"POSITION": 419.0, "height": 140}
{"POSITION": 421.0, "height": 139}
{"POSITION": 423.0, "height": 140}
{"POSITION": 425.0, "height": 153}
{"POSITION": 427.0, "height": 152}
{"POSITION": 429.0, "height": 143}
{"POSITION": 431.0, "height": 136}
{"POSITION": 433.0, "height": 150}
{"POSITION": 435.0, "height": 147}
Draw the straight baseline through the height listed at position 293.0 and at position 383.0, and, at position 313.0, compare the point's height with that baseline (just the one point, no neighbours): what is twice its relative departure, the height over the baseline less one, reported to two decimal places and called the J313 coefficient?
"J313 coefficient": -0.10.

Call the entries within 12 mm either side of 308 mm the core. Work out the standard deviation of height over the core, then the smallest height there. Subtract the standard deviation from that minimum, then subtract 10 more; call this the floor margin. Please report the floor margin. 128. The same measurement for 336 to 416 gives 117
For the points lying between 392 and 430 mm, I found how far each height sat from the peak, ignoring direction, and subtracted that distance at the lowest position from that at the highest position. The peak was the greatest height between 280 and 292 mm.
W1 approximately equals 15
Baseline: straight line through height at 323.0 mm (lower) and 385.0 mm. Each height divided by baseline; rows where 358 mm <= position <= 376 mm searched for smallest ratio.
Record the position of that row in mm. 363.0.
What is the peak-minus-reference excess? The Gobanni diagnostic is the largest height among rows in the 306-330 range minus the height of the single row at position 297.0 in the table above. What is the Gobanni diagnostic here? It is 1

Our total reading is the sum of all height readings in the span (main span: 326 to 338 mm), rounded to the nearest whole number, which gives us 912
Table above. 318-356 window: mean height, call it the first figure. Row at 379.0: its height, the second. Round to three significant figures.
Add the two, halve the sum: 156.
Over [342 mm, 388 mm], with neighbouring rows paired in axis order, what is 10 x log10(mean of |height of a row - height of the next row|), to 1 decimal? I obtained 7.9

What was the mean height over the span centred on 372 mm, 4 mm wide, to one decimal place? 155.5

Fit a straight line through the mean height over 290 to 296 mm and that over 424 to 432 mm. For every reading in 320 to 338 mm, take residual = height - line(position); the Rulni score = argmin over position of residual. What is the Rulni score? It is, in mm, 329.0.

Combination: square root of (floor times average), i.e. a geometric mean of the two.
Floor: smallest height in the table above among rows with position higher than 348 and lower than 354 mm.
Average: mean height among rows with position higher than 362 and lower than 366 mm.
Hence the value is 151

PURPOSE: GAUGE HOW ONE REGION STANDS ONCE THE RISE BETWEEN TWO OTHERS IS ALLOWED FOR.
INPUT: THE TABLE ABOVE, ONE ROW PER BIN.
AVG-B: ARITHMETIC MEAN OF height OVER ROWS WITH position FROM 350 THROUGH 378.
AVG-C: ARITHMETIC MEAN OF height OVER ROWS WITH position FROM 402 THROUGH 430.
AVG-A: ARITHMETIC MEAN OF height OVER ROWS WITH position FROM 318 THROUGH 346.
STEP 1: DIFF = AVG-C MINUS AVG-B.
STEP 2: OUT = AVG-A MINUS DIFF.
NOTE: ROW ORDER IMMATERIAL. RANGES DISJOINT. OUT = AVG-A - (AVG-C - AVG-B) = 166.0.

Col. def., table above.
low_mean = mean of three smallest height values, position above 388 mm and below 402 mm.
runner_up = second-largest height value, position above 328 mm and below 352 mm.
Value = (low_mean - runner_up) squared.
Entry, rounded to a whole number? 152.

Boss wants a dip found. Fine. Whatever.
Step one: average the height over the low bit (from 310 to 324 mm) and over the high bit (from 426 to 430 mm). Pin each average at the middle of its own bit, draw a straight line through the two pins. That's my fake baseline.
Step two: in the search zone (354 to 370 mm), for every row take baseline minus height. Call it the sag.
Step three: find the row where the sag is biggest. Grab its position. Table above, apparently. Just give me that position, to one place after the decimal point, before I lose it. 357.0 mm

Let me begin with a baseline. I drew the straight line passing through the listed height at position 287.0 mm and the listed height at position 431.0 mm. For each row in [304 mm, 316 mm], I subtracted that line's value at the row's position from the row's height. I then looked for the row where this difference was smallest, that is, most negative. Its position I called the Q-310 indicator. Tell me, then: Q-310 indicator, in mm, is 311.0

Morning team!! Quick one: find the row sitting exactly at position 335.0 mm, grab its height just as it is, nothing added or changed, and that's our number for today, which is 152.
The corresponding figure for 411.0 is 136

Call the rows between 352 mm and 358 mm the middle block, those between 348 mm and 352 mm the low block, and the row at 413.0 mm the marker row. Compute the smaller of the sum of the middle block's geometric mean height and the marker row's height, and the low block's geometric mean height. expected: 158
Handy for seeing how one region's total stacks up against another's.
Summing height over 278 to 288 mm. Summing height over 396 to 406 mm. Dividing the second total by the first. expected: 0.936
